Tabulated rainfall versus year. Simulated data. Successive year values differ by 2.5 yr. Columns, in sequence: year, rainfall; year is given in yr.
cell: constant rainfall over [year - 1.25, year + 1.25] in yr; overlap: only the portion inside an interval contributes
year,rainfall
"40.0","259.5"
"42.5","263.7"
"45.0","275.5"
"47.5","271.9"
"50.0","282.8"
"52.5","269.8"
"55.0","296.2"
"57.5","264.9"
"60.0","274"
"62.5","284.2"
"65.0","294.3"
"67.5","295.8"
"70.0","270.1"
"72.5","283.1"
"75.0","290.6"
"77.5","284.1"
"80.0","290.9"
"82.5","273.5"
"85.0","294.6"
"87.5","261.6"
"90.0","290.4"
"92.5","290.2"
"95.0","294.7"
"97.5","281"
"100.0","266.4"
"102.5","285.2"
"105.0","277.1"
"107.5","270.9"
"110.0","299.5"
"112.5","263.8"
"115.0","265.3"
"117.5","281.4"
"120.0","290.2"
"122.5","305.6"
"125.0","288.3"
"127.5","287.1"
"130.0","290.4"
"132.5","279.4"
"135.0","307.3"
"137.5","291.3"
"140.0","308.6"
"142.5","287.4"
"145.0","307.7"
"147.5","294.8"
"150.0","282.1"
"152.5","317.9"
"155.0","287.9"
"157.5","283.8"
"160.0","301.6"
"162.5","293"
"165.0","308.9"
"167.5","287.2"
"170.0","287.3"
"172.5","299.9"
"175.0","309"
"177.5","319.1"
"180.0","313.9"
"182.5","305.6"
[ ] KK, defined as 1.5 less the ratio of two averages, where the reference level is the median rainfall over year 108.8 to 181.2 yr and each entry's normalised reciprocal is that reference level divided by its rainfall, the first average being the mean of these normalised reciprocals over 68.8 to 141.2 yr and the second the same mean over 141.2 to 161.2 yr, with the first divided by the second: 0.463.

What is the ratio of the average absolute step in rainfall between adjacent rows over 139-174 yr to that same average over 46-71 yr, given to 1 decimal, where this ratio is 1.1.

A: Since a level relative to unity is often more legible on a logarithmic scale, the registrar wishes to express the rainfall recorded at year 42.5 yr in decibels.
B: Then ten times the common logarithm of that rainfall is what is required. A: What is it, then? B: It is 24.2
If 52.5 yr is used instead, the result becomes 24.3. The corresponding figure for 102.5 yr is 24.6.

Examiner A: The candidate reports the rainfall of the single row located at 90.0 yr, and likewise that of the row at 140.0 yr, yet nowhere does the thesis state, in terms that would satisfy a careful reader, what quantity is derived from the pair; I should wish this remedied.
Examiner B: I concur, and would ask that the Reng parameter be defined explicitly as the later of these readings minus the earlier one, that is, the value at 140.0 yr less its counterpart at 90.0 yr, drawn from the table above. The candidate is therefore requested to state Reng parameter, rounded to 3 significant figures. 18.2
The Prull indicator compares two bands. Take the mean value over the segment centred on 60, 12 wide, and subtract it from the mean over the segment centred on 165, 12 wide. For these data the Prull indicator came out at 13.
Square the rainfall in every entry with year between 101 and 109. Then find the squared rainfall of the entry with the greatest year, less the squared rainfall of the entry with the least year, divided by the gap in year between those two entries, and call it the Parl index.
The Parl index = -1590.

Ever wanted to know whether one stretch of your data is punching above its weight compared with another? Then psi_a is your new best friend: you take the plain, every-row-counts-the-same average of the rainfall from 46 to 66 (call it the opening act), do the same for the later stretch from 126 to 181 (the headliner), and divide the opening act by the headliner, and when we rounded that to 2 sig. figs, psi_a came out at 0.94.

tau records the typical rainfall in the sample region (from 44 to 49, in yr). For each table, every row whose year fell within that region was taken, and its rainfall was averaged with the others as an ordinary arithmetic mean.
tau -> 274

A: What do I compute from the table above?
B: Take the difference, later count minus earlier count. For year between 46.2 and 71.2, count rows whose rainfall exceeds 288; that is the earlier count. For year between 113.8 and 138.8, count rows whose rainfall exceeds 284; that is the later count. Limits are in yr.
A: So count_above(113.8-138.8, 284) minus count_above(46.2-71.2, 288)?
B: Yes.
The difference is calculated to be 4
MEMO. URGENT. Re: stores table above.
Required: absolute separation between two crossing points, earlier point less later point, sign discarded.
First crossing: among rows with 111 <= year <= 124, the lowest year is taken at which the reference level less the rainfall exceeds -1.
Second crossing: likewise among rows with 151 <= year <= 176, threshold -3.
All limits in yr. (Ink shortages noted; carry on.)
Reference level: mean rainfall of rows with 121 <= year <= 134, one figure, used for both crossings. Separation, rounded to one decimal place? 42.5 yr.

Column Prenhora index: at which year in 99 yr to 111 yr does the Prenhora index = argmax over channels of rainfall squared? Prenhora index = 110.0 yr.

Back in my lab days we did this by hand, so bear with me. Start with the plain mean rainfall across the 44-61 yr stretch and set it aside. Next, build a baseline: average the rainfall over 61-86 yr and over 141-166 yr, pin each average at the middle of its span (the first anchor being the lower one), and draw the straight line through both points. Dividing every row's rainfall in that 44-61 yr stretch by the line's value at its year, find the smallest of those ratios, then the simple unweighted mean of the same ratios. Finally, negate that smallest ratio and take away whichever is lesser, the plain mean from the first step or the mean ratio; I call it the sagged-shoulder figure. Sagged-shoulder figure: -1.91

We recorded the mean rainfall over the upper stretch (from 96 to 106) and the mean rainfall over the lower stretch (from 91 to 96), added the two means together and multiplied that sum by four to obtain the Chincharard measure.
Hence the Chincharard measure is 2280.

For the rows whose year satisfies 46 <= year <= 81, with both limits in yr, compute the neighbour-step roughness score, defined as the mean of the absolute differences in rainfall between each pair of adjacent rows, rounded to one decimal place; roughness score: 13.2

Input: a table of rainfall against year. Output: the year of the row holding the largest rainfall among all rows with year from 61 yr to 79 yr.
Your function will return 67.5 yr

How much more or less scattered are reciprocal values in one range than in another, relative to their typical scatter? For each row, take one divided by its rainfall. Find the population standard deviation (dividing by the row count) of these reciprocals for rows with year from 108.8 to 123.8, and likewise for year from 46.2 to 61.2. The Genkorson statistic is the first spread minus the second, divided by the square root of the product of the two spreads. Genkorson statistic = 0.4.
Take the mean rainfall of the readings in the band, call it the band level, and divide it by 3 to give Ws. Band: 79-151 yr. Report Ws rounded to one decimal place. 95.5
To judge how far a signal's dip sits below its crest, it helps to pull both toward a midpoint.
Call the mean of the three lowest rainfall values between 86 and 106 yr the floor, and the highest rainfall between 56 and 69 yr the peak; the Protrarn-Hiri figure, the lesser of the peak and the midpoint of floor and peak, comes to 282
